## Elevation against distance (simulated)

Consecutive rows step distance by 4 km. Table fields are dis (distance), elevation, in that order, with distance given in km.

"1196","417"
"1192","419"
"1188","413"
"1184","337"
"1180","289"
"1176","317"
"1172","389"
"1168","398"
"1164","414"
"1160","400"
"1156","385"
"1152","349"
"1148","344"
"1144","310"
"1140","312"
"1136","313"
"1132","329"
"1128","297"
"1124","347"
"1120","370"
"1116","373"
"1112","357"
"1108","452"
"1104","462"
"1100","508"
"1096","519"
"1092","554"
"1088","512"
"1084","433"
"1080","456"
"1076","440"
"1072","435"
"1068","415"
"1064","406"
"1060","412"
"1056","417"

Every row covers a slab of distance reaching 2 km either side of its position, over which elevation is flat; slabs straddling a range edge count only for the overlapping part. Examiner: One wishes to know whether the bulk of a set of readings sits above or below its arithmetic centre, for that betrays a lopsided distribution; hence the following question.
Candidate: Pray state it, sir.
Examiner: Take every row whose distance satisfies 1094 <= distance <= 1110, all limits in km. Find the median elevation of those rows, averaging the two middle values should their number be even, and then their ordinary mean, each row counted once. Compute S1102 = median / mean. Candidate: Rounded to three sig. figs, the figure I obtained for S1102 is 0.999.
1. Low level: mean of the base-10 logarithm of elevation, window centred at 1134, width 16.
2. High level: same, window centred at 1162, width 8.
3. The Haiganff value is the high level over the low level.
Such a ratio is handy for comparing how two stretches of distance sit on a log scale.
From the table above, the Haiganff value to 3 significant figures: 1.05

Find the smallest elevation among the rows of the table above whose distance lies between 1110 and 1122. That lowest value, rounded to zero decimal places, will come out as 357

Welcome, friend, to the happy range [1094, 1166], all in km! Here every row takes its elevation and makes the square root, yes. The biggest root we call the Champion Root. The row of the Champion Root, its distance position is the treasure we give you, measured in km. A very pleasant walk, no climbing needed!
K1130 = 1096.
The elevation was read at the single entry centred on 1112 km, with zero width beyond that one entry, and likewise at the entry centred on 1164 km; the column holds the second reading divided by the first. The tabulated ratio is 1.2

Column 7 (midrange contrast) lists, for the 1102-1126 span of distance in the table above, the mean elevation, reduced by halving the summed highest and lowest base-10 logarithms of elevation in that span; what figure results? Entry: 391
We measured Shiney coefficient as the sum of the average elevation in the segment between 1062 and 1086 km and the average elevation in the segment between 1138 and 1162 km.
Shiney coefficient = 781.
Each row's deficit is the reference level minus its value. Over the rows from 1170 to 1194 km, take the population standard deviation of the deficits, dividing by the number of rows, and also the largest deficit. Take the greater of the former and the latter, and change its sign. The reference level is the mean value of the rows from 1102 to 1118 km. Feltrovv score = -122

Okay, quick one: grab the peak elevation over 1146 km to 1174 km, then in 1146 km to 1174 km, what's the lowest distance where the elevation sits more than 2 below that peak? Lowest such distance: 1148 km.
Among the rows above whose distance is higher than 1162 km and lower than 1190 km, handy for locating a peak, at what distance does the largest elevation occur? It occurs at 1164 km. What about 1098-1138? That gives 1100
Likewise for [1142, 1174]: 1164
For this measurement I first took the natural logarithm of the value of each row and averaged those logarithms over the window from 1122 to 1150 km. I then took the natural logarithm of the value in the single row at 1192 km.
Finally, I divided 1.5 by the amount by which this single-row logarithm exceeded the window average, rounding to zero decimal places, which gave 6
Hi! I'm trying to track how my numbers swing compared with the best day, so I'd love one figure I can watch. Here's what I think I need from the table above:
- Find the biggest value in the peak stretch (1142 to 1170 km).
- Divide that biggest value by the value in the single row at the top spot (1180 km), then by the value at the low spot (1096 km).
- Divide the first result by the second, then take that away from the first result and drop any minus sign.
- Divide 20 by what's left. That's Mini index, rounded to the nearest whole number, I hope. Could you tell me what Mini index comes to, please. 55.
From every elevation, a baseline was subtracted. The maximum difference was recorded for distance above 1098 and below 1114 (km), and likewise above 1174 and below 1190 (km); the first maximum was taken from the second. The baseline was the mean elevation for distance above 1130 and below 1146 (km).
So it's -95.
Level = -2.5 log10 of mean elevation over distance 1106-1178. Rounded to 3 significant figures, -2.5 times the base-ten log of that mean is -6.39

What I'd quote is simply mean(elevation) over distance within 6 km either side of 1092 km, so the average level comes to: 528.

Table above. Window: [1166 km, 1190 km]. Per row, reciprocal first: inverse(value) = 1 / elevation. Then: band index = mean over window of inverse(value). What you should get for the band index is 0.0028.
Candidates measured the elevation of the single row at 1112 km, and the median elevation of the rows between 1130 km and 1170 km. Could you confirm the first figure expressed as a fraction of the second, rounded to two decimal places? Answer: 1.03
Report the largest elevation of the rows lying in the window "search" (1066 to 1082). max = 456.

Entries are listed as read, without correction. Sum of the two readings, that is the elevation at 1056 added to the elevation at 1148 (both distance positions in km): 761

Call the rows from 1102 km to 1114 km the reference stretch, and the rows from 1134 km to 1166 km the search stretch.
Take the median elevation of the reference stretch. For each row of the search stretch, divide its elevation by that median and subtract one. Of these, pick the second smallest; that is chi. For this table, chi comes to -0.31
